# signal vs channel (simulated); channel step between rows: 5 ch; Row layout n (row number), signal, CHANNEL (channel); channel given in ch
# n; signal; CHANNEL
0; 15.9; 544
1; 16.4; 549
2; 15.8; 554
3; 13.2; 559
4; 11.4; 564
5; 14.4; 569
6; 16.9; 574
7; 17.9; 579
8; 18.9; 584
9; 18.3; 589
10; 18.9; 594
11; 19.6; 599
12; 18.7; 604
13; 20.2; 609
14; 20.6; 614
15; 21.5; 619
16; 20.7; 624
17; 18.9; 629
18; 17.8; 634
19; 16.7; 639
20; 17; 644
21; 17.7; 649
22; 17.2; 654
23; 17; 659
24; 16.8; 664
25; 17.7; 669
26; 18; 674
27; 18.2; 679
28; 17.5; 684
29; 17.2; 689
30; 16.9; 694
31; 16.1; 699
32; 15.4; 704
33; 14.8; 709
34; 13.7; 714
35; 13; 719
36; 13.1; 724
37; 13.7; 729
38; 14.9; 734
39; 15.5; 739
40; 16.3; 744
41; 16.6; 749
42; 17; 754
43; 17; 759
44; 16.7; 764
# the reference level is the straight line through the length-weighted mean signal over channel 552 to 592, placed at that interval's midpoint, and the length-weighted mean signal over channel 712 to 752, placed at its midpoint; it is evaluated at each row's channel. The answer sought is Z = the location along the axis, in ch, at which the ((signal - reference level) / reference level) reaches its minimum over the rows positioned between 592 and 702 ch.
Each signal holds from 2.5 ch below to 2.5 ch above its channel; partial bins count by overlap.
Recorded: 699 ch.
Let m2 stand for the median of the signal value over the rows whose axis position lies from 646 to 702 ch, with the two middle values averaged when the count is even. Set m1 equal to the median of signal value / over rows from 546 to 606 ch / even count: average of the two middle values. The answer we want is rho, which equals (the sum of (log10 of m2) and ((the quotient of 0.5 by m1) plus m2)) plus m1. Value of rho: 35.9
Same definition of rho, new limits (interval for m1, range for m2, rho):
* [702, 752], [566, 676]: 34.1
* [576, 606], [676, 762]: 36.1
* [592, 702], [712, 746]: 32.6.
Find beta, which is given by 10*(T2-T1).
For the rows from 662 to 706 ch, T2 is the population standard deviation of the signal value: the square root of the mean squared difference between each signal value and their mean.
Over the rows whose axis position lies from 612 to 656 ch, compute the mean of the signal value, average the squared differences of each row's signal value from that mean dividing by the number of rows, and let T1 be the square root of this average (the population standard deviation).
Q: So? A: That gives -9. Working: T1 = 1.7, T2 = 0.9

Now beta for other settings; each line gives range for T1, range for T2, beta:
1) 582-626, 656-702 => -4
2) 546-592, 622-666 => -11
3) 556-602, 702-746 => -16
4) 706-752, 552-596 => 13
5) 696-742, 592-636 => 1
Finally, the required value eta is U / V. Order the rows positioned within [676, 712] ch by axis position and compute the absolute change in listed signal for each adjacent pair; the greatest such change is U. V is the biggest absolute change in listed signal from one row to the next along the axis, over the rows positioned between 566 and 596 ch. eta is 0.3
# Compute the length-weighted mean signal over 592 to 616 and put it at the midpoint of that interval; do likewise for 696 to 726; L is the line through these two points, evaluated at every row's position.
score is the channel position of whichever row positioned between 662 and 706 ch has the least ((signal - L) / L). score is 664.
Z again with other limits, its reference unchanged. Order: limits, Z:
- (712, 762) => 719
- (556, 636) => 564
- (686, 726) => 719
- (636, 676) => 639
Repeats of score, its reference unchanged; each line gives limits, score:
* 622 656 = 639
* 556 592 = 564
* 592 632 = 594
